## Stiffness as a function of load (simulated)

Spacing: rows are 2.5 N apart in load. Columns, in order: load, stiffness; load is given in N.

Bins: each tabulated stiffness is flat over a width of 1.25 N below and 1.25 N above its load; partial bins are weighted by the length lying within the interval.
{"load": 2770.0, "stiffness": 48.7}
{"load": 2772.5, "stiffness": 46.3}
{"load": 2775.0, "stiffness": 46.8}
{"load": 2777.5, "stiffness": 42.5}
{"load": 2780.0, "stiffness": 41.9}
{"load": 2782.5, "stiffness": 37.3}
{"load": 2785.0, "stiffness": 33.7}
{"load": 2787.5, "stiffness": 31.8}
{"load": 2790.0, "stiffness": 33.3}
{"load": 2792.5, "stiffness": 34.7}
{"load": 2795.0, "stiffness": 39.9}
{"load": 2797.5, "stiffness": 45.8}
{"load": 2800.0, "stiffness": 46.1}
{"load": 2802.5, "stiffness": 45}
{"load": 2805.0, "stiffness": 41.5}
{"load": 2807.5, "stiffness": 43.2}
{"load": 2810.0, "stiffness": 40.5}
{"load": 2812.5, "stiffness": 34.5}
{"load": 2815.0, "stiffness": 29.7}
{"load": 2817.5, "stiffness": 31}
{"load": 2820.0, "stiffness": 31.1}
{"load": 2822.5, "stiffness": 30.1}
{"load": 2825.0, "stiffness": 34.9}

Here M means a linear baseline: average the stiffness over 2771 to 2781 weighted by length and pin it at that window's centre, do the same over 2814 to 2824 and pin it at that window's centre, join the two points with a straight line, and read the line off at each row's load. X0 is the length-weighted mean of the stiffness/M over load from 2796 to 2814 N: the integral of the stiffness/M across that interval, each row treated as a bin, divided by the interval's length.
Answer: 1.20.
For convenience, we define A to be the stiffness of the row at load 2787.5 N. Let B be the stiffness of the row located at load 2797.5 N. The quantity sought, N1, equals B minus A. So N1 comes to 14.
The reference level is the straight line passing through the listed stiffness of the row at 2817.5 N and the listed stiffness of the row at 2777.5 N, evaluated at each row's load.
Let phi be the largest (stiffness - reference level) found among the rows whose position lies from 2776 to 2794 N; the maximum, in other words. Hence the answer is 0.1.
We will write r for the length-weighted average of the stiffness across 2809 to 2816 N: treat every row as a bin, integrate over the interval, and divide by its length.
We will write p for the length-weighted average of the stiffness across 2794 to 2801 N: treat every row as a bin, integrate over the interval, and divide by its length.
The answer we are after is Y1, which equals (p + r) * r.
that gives 2752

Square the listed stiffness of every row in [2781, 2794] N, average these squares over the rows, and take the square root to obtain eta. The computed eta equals 34.2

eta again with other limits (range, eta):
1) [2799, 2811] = 43.3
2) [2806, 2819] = 36.2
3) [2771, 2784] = 43.1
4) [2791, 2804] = 42.5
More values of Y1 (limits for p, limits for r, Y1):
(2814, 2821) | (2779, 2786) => 2567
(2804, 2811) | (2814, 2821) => 2216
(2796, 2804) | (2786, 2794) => 2639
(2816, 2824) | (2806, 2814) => 2741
